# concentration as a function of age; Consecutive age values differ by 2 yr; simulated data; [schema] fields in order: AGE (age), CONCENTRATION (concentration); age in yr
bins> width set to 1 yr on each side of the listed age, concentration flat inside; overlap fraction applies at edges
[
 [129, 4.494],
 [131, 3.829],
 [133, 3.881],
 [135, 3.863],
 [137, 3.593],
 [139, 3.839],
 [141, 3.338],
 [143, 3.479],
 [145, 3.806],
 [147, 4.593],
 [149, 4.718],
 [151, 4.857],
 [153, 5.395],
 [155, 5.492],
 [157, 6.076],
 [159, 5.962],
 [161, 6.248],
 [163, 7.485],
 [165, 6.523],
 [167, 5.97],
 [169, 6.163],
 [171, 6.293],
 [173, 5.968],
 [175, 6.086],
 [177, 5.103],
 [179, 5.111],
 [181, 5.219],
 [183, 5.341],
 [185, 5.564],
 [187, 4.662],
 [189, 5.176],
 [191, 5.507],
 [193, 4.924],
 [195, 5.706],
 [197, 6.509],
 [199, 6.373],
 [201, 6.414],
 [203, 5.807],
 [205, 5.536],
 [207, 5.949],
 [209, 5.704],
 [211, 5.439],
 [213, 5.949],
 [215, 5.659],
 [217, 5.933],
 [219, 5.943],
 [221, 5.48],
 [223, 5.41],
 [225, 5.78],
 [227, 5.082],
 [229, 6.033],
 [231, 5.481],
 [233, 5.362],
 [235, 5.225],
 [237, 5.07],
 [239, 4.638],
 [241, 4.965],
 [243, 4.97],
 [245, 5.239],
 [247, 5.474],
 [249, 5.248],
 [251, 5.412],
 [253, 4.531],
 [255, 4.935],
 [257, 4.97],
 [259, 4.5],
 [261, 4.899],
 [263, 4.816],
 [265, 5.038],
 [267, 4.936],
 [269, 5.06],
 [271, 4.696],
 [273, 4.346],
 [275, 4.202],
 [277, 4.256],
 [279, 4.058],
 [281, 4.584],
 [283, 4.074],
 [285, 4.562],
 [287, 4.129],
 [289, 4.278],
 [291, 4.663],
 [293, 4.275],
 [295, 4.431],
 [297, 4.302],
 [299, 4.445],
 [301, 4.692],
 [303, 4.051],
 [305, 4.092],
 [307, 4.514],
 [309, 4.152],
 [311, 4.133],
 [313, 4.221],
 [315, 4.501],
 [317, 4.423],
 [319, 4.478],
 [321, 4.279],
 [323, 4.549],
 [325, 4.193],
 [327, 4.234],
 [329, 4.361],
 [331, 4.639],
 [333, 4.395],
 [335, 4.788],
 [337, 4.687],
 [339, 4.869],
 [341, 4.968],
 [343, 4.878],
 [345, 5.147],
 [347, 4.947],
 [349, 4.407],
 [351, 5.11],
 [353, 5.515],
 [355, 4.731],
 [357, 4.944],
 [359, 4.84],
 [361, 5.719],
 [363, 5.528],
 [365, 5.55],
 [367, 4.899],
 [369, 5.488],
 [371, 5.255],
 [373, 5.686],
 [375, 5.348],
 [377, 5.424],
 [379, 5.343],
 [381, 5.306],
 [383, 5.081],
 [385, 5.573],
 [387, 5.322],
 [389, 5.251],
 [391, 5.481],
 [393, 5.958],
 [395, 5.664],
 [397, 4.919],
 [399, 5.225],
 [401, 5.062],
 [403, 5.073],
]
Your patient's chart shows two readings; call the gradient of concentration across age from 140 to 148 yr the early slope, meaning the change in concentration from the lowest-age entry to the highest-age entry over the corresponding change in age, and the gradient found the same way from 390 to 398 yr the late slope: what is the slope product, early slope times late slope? -0.020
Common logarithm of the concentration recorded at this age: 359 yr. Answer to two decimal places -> 0.68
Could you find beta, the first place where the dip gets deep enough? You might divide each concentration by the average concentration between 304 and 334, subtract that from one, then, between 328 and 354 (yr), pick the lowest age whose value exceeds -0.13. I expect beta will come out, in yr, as 329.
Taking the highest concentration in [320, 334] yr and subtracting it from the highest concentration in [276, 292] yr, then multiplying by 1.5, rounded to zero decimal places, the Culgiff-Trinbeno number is 0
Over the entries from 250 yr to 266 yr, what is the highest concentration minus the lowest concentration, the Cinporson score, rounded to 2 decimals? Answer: 0.91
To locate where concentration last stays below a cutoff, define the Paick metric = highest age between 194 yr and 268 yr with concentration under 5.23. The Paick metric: 267 yr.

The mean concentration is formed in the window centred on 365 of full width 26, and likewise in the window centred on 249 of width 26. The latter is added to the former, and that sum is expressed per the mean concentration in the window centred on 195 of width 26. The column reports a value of 1.82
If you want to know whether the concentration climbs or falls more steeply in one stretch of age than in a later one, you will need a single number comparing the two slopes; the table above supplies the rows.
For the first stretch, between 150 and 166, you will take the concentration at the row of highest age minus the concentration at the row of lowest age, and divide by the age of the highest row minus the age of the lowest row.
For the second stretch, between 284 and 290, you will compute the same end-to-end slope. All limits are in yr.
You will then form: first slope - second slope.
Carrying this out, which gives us 0.2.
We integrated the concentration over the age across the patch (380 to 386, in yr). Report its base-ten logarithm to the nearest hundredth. 1.50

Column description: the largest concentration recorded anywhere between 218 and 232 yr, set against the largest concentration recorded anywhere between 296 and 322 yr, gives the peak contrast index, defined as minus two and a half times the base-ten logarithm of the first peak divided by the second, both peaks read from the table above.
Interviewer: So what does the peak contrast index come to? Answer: -0.27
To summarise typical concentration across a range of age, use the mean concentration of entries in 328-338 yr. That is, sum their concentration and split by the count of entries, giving 4.6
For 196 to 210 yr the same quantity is 6.0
